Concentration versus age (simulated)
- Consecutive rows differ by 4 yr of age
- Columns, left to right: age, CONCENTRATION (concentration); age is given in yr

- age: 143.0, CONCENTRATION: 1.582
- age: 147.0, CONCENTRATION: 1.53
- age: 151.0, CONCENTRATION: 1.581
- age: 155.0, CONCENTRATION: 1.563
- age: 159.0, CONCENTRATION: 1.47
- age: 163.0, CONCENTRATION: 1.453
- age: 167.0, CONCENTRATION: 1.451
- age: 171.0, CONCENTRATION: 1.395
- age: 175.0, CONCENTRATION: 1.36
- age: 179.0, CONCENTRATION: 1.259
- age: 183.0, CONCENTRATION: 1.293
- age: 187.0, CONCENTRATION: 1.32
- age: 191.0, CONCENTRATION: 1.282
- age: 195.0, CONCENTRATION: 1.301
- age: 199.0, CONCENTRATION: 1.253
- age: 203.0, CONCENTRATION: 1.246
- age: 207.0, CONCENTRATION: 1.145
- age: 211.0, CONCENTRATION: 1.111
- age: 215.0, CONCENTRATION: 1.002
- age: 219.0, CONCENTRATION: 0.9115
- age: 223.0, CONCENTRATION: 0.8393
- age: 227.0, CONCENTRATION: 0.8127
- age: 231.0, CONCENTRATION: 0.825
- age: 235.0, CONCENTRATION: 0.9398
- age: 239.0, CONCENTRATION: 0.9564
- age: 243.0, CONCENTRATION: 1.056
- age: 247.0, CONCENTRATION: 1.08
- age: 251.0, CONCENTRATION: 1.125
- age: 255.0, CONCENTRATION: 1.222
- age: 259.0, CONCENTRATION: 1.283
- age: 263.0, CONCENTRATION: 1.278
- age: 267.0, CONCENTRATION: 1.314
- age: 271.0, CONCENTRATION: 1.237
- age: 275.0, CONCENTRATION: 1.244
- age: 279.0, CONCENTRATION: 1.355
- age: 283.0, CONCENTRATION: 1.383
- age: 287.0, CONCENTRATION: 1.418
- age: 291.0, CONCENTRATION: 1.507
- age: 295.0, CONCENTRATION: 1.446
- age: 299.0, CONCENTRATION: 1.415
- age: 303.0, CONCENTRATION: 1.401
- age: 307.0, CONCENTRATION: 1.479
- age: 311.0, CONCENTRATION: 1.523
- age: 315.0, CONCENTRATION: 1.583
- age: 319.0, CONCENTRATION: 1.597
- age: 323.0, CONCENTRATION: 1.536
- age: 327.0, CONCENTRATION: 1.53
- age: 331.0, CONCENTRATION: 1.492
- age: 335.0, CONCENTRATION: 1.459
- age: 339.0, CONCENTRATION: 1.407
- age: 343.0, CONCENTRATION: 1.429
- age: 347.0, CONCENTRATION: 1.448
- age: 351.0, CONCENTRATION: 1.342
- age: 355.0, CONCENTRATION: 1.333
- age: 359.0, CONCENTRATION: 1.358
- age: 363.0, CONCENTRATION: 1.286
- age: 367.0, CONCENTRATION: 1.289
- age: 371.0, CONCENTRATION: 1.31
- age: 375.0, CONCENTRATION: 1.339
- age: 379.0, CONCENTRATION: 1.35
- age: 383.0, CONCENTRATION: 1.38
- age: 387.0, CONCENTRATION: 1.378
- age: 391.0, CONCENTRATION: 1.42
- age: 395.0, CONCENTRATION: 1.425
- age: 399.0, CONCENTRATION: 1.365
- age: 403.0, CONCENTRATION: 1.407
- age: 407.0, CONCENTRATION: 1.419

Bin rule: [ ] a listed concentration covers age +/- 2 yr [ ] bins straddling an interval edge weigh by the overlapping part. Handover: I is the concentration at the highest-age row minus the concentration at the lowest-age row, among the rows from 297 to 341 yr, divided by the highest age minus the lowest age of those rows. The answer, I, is -0.0002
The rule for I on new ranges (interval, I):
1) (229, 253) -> 0.0150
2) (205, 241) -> -0.0059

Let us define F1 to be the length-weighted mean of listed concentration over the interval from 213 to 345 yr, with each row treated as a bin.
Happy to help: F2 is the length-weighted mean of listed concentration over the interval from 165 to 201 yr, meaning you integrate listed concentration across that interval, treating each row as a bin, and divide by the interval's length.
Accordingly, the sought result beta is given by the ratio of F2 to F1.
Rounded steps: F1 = 1.28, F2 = 1.32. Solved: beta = 1.04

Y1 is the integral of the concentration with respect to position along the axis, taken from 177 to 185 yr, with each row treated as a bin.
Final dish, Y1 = 10.2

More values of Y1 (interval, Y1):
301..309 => 11.5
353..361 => 10.8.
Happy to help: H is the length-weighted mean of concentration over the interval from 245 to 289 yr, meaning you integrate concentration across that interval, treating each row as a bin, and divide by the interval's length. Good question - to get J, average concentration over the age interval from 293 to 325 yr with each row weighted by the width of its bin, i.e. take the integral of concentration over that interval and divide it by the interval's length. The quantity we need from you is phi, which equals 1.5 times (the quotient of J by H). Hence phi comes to 1.77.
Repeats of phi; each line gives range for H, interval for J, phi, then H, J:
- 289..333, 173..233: 1.13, 1.50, 1.1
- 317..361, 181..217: 1.26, 1.45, 1.2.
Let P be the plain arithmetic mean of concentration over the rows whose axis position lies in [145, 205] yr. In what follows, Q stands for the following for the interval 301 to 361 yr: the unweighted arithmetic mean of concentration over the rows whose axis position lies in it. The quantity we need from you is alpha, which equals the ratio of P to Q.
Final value 0.95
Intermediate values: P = 1.38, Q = 1.46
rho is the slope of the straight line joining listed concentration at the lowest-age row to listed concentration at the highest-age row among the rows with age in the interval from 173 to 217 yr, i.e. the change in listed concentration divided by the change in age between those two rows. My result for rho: -0.009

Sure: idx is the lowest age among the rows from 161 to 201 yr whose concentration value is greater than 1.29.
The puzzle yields 163.0 yr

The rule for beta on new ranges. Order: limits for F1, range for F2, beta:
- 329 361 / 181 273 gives 0.80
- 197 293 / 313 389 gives 1.23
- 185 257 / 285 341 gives 1.38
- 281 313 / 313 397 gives 0.98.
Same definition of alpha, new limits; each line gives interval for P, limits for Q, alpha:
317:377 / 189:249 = 1.34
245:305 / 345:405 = 0.96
